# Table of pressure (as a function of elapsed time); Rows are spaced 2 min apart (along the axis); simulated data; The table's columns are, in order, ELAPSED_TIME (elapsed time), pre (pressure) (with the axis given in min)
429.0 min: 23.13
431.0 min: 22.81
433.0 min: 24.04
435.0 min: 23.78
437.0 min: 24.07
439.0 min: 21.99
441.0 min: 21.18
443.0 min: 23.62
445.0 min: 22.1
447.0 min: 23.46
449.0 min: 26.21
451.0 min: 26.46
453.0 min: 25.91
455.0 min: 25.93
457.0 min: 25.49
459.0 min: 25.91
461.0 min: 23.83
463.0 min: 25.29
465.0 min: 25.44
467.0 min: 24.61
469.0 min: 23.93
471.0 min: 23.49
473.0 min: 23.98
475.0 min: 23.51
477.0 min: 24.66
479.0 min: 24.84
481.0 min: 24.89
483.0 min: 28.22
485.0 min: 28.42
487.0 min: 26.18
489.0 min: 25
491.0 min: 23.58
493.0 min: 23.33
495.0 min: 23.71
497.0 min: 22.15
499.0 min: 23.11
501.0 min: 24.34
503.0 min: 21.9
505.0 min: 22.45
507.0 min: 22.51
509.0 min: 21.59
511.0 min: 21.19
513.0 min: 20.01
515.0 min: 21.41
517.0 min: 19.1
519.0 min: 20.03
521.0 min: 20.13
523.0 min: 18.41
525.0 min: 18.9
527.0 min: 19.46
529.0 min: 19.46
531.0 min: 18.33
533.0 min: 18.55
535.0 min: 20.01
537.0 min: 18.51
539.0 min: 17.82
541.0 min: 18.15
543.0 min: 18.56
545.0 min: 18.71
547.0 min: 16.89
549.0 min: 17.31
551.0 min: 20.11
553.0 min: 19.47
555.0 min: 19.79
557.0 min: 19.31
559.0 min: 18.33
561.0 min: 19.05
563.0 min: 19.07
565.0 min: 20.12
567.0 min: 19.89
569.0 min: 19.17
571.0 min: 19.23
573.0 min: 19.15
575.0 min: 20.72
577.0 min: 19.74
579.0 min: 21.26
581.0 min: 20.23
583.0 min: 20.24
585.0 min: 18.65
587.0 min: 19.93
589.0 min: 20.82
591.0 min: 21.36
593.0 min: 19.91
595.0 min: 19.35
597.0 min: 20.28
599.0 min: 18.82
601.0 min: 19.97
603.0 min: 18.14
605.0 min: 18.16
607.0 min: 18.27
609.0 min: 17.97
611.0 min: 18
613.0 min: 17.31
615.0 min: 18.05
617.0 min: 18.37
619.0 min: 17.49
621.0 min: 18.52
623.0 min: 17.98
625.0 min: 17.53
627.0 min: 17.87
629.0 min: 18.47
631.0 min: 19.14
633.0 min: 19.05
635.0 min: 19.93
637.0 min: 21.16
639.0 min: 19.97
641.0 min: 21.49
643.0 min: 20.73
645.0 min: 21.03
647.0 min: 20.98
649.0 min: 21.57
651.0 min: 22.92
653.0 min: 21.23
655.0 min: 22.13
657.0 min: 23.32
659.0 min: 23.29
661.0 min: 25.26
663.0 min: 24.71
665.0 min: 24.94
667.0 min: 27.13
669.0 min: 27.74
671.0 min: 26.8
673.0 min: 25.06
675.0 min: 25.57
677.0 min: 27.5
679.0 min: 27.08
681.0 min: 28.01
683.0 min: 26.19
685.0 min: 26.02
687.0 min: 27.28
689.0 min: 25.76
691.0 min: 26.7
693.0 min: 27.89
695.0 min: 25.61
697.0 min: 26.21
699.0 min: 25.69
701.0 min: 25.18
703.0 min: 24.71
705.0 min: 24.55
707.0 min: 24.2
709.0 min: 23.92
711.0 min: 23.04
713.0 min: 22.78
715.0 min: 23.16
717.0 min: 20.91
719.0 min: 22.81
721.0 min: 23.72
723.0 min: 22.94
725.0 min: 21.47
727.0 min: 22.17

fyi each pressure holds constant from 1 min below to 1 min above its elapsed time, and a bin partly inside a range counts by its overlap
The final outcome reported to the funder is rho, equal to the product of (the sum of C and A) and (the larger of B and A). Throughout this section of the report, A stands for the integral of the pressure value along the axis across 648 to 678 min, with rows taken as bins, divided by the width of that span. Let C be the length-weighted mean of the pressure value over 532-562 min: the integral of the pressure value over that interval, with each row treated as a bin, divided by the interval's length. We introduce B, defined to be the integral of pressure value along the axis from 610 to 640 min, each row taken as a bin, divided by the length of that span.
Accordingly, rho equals 1066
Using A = 24.6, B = 19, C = 18.7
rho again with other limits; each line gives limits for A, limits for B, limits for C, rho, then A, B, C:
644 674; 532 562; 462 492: 1168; 23.9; 19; 25.1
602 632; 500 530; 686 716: 895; 18.1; 21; 25.1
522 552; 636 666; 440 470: 965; 18.6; 22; 24.6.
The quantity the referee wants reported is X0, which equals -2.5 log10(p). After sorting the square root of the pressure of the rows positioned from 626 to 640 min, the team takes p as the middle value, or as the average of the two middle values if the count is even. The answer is -1.60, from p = 4.4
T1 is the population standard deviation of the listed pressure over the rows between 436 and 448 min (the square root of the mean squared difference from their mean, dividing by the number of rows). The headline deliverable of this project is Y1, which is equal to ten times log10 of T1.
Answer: 0.16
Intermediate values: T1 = 1.04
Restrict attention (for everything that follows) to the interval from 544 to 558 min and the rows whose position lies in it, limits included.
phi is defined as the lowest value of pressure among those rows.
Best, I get 16.89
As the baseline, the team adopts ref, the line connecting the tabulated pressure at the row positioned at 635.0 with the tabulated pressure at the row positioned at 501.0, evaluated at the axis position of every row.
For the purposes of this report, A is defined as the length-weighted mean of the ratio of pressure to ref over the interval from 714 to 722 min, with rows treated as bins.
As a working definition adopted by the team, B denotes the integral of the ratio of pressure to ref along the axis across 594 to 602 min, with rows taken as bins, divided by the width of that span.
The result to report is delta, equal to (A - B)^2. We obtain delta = 0.152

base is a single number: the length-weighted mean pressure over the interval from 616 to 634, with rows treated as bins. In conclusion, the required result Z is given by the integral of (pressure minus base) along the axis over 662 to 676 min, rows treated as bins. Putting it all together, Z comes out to 108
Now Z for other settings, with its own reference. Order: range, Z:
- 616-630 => -3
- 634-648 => 35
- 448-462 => 104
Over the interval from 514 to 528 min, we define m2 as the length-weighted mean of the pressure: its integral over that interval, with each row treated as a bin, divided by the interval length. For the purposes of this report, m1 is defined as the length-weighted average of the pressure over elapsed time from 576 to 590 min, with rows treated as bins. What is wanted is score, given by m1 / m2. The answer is 1.02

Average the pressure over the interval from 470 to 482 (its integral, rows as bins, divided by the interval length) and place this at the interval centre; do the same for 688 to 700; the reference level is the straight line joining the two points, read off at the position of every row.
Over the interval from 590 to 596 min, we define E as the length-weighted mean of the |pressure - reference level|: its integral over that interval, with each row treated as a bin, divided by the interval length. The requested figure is 5.1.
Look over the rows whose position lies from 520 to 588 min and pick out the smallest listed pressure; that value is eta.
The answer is 16.89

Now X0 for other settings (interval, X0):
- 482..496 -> -1.75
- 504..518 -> -1.66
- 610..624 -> -1.57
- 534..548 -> -1.58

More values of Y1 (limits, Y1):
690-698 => -0.77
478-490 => 1.84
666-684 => -0.27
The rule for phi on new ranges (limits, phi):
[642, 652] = 20.73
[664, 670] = 24.94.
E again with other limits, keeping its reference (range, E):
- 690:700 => 0.7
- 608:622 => 7.6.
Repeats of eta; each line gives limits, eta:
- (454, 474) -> 23.49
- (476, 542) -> 17.82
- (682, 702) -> 25.18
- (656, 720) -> 20.91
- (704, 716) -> 22.78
